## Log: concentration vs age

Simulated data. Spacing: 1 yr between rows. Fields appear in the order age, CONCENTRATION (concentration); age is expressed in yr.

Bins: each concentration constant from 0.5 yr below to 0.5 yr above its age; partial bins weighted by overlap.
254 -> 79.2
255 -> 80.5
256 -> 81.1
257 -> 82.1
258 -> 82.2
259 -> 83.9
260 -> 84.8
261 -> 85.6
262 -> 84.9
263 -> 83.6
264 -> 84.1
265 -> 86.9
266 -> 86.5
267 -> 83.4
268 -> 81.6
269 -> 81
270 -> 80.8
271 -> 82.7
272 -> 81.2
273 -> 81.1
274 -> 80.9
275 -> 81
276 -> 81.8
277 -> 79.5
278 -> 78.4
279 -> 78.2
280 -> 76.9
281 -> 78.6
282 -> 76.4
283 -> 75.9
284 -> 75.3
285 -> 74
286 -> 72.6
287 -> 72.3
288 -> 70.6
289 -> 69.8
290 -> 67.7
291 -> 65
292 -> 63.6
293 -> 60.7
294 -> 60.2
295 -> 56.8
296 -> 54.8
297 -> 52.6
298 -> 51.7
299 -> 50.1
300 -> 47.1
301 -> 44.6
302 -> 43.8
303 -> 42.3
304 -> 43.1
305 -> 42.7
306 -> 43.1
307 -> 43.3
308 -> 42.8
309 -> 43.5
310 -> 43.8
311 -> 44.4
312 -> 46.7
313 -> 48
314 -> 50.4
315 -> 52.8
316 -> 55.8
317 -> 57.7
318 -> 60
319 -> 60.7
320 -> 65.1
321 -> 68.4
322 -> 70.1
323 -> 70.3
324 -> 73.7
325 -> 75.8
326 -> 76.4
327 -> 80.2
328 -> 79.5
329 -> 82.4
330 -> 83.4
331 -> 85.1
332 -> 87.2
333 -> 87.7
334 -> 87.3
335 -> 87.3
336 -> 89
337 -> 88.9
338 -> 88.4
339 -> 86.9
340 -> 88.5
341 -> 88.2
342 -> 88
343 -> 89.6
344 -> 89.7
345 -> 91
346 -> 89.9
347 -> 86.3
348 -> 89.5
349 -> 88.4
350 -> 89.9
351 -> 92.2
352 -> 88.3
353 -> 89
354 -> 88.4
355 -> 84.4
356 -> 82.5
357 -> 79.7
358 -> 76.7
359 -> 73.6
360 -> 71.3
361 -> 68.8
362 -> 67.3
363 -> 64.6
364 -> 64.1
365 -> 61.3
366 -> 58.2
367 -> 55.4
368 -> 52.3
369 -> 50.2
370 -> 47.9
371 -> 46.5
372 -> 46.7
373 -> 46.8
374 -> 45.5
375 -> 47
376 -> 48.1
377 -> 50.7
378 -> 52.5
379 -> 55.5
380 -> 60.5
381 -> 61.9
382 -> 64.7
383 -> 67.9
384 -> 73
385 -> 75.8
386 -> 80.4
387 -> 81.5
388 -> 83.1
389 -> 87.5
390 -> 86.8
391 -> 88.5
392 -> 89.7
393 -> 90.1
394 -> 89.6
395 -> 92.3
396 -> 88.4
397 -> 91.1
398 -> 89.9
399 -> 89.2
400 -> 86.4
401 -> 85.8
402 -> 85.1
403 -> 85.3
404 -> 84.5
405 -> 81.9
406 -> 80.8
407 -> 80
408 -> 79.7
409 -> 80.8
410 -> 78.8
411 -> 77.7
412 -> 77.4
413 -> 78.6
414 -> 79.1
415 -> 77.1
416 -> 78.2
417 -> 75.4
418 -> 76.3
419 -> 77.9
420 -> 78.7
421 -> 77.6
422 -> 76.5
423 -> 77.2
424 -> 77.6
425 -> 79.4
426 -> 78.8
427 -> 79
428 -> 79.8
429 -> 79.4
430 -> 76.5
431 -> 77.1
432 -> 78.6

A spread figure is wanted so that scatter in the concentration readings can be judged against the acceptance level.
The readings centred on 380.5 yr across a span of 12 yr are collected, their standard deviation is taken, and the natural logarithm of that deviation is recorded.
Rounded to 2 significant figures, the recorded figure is 2.4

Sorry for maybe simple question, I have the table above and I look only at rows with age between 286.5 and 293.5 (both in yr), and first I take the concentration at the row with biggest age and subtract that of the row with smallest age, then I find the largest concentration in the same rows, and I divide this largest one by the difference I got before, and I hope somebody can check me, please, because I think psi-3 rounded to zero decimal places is -6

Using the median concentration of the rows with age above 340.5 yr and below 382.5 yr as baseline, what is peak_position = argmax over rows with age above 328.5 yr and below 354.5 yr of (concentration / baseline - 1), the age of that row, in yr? 351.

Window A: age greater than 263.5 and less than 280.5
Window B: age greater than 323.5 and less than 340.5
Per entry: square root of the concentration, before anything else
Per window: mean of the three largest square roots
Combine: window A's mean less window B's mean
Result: -0.2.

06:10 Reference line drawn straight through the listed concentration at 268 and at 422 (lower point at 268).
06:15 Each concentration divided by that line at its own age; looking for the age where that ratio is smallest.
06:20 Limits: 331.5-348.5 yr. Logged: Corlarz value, 347 yr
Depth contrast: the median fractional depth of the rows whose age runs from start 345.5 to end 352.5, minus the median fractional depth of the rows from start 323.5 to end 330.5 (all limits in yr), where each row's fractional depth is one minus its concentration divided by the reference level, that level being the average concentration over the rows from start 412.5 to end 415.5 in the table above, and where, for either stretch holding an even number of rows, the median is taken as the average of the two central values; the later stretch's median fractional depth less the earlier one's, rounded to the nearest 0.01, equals -0.13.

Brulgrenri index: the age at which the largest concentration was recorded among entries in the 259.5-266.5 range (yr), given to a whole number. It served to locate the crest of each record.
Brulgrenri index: 265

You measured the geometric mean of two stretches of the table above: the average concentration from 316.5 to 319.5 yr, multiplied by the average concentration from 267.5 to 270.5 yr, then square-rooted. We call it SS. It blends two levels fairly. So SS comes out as 69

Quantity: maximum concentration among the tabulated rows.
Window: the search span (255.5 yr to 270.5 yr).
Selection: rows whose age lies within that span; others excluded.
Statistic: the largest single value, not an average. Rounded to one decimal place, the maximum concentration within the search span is 86.9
